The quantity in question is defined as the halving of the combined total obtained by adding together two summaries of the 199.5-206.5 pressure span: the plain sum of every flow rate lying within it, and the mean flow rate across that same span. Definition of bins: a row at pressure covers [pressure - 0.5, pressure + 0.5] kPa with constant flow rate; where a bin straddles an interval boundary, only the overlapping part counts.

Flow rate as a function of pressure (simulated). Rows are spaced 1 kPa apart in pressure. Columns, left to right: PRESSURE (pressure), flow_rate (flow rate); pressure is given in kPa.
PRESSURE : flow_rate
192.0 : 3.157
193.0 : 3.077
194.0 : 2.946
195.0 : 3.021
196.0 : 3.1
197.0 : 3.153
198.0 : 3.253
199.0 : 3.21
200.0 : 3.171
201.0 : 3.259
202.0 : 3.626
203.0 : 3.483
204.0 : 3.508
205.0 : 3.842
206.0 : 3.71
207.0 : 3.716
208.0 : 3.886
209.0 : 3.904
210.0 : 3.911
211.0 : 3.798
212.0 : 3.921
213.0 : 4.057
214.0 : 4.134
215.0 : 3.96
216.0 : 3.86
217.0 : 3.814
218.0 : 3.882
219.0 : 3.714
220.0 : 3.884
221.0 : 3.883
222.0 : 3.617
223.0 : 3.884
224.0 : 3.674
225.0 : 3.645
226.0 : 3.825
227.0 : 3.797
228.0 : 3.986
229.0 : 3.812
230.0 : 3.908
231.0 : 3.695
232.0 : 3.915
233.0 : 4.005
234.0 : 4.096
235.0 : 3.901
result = 14.1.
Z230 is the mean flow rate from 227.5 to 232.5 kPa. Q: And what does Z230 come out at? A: 3.86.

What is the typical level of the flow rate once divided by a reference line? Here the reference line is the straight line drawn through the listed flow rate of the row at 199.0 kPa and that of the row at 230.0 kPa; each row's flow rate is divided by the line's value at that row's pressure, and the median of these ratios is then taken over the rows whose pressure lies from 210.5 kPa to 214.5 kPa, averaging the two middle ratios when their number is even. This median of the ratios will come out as 1.14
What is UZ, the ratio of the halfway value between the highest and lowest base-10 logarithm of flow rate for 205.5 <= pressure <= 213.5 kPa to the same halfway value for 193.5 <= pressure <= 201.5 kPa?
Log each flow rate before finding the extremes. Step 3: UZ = 1.20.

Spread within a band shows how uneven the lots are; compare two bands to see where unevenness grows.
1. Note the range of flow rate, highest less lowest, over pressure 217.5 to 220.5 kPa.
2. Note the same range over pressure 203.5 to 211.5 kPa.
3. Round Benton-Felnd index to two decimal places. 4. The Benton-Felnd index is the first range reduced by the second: -0.23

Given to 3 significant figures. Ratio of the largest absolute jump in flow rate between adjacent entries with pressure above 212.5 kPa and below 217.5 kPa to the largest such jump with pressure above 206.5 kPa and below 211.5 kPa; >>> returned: 1.02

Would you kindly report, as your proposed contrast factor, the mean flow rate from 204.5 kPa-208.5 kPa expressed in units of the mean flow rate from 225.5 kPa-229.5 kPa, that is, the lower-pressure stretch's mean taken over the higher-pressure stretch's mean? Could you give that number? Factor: 0.98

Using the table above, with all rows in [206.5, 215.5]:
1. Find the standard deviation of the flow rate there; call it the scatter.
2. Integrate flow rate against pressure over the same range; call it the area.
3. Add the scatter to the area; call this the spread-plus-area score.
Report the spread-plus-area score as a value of 35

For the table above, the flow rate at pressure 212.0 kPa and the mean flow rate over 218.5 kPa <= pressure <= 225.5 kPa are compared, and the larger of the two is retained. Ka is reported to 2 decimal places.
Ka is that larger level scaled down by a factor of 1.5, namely 2.61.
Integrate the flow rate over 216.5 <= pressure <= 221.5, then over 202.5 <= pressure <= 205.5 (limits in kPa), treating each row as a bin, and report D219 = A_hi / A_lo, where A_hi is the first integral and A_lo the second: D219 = 1.8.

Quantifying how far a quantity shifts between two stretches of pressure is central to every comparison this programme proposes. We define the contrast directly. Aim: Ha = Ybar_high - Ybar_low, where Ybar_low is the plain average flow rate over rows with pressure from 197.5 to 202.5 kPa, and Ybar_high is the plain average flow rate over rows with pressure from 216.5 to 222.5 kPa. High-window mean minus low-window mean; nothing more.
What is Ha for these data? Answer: 0.50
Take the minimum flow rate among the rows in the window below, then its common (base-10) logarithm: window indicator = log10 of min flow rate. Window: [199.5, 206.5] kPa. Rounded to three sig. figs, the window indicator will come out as 0.501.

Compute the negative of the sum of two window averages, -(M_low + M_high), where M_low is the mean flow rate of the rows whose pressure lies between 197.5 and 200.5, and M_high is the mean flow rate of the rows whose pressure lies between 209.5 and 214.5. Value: -7.18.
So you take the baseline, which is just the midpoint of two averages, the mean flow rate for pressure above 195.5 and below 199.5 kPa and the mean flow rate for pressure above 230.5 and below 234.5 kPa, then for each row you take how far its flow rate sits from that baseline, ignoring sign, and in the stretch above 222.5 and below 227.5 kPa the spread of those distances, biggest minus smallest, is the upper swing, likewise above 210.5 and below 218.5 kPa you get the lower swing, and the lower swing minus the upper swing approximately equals 0.10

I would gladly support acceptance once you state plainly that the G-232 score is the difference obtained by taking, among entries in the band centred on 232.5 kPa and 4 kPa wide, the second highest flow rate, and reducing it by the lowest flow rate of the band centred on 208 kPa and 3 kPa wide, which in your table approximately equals 0.29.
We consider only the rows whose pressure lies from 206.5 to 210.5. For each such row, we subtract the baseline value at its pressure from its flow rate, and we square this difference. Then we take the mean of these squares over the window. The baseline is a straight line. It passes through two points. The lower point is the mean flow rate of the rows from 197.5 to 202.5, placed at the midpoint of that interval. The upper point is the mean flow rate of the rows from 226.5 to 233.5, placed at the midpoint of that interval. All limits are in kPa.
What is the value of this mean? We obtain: 0.16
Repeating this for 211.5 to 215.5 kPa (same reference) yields 0.22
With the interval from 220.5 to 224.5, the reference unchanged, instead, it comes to 0.02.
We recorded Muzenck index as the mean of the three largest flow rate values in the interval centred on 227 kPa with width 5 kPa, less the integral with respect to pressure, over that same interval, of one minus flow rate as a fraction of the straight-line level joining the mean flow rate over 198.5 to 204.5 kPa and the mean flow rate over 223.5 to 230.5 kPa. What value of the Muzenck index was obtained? 3.9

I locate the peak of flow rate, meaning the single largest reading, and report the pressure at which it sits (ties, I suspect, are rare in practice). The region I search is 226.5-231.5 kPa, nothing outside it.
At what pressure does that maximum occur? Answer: 228.0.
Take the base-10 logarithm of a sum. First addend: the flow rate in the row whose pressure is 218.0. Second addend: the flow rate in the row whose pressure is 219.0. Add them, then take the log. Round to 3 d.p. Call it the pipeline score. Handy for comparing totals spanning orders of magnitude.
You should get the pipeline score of 0.881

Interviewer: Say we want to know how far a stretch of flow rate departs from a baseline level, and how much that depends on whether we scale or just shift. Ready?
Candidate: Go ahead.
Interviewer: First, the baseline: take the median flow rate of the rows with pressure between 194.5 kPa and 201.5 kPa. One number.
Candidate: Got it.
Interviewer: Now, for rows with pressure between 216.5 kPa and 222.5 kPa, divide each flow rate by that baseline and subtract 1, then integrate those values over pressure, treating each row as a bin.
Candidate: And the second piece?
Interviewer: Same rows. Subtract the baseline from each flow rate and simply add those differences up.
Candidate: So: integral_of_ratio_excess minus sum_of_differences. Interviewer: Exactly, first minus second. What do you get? -2.6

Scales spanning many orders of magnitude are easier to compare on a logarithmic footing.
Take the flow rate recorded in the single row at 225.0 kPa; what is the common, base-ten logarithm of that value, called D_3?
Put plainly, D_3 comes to 0.56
